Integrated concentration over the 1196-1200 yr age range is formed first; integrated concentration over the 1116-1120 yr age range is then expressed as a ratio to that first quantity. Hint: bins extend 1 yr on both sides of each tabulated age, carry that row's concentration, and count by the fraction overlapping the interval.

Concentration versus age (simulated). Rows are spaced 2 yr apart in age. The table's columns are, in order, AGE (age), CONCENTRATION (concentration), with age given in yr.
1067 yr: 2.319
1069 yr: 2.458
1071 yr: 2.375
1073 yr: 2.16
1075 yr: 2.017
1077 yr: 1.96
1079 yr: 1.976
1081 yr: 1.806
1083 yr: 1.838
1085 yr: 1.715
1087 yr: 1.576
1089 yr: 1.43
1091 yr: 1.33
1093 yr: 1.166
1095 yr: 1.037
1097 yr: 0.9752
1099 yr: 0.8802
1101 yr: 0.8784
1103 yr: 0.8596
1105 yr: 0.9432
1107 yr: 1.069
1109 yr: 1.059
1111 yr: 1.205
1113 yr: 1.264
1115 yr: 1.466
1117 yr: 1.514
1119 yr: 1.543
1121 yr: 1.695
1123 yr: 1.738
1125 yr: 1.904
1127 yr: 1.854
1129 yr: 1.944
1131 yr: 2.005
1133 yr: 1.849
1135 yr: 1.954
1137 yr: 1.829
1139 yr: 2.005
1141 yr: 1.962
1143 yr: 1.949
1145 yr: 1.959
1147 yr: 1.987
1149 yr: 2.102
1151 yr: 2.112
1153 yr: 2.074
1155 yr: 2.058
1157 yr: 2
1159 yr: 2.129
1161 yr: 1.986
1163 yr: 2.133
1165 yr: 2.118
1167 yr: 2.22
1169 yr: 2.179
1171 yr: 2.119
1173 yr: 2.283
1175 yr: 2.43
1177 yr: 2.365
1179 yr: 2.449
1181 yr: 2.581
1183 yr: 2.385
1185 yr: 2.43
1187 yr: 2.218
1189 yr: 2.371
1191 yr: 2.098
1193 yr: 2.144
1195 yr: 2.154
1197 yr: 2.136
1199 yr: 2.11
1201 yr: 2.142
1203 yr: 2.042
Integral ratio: 0.72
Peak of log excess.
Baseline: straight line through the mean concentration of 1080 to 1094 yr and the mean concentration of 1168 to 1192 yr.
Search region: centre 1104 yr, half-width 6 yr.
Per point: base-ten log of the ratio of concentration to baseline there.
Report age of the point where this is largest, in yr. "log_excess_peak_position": 1107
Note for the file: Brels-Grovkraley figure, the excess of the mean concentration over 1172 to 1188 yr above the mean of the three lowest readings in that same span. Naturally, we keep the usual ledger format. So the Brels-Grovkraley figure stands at 0.10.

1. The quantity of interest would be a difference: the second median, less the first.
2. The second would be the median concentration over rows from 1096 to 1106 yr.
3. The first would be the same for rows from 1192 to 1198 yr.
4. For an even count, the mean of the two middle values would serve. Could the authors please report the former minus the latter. -1.3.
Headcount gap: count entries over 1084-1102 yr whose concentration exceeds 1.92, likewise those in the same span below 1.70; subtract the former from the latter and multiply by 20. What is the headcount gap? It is 160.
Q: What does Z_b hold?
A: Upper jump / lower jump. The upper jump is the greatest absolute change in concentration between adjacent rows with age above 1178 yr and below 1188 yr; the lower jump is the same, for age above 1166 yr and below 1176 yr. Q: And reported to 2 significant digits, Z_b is 1.3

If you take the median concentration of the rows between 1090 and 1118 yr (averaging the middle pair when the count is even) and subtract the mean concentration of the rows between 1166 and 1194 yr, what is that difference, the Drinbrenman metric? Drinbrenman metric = -1.2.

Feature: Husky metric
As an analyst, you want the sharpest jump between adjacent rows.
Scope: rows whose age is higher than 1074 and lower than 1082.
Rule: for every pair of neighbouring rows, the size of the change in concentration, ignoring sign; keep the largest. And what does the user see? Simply 0.170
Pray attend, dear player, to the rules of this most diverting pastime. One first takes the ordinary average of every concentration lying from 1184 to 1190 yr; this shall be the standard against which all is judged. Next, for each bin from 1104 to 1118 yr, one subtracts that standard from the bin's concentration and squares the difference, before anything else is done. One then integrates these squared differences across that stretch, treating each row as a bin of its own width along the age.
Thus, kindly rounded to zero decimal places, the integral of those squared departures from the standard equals 18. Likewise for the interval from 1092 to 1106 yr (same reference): 27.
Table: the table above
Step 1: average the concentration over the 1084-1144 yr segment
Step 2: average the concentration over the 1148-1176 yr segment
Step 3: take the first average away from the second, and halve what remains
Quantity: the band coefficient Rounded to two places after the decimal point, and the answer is 0.33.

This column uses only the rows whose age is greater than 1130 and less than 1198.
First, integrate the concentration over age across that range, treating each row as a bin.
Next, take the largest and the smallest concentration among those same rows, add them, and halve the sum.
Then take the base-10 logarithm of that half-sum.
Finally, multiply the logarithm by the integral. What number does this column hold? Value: 50.0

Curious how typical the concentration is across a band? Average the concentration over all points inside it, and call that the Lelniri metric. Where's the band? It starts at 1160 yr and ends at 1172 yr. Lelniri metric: 2.13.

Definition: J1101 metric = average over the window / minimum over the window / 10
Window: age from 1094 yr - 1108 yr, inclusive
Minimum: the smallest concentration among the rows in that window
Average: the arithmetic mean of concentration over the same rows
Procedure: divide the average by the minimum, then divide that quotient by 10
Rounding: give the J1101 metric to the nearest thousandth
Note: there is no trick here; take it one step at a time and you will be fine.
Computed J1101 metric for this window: 0.110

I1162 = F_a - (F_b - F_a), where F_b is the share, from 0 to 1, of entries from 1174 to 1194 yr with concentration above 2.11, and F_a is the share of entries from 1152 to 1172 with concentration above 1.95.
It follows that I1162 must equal 1.1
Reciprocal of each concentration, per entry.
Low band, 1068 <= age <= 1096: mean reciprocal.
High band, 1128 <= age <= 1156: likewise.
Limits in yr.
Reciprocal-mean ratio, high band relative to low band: 0.84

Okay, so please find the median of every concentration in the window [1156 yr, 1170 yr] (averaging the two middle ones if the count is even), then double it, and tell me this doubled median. 4.26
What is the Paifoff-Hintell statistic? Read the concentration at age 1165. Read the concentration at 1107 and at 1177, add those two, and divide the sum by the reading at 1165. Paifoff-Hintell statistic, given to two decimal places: 1.62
